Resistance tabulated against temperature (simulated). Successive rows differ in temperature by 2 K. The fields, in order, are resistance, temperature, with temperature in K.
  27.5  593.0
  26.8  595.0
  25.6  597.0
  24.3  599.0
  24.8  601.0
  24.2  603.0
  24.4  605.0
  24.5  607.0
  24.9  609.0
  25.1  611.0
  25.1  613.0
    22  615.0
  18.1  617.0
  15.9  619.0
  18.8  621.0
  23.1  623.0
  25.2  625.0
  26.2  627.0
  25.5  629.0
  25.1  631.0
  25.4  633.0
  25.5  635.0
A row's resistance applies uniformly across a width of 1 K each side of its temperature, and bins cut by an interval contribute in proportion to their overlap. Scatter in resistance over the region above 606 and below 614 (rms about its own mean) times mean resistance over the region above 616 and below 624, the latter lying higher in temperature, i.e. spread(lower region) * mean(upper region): 5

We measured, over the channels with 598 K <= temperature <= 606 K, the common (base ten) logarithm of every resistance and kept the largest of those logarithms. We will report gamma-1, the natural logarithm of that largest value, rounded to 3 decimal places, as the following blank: 0.333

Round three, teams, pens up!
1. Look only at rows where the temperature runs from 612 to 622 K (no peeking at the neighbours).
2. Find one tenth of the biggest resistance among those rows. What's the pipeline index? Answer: 2.51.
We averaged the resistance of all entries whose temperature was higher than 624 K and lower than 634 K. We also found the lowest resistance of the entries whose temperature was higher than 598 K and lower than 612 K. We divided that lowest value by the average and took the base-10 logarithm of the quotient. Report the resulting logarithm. -0.02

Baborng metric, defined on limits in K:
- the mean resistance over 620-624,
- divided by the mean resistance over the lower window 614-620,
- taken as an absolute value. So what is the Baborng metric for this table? 1.12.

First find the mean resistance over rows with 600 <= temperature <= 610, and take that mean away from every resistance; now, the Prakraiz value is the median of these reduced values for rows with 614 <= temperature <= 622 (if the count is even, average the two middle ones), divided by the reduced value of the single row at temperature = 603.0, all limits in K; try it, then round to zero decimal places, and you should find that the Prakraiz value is 17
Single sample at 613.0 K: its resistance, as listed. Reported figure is 25.1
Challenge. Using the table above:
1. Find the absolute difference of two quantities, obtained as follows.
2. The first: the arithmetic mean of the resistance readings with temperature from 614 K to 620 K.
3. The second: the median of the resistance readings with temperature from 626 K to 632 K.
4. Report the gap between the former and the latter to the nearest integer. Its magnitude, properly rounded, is 7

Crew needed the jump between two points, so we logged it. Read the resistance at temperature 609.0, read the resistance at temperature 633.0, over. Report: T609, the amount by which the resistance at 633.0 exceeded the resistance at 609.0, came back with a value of 0.5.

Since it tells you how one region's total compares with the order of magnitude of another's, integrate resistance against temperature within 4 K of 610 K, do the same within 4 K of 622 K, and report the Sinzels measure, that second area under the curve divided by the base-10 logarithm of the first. 72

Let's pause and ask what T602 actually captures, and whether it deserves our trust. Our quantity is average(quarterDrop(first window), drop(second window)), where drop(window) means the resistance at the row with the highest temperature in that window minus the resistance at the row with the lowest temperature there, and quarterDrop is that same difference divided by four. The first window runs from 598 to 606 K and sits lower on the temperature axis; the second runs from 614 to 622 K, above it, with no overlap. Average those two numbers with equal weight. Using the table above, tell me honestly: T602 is -1.6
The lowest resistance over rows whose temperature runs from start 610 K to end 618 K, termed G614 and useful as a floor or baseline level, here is 18.1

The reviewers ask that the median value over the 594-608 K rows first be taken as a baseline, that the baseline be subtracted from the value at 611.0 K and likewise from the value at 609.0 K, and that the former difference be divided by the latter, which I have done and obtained 1.5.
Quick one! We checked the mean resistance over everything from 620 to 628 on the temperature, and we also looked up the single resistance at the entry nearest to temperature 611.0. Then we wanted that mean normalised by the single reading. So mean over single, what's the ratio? 0.93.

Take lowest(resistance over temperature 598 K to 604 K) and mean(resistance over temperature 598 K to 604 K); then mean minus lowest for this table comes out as 0.2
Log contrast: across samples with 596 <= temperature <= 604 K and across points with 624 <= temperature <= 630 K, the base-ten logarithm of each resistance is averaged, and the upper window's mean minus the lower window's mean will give 0.016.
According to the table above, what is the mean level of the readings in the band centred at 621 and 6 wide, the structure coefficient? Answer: 19.3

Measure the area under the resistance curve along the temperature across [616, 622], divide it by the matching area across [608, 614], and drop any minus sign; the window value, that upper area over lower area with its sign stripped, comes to 0.70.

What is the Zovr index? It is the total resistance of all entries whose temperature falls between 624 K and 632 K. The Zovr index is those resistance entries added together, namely 102.0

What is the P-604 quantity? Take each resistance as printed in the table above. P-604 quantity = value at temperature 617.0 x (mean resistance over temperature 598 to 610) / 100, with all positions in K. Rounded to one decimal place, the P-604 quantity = 4.4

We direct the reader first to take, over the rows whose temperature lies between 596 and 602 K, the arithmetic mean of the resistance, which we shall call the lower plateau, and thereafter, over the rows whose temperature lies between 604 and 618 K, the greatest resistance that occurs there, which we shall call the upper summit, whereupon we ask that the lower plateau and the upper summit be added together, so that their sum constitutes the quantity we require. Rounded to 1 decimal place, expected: 50.0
